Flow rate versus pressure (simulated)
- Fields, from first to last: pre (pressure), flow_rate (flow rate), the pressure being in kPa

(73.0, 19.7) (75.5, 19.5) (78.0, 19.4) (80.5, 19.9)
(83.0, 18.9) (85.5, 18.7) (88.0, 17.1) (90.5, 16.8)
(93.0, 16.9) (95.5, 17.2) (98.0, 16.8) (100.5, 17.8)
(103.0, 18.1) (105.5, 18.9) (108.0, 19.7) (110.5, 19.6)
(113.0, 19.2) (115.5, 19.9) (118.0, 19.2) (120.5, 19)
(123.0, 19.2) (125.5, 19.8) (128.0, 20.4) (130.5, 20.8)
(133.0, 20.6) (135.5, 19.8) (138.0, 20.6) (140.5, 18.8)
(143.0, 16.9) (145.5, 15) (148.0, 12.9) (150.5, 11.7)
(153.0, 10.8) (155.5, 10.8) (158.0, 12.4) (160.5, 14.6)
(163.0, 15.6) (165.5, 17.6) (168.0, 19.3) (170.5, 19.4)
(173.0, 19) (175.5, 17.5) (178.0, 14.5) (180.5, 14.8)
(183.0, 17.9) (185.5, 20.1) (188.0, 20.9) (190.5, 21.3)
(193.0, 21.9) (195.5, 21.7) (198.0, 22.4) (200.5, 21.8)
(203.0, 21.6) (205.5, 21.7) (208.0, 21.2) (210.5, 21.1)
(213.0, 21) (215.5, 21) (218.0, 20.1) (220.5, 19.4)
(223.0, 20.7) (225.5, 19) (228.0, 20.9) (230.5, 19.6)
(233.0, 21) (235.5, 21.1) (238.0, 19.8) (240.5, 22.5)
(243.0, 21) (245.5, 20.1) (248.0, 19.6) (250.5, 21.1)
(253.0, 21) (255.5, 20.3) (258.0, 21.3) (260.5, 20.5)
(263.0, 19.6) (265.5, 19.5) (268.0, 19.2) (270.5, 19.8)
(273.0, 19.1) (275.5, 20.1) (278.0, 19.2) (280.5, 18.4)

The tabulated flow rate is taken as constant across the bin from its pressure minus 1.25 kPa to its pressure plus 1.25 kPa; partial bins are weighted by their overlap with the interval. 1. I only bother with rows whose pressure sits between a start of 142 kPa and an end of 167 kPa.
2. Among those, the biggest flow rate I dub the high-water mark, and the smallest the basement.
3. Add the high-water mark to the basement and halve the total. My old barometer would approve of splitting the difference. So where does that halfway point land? 14.2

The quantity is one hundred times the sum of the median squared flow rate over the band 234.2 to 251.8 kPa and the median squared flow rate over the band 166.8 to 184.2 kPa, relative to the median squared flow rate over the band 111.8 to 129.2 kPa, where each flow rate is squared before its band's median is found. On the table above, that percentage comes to 207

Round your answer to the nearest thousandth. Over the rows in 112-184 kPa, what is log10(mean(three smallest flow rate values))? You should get 1.045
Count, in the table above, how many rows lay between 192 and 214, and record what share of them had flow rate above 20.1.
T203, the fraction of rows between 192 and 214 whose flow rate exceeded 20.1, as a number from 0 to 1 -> 1.0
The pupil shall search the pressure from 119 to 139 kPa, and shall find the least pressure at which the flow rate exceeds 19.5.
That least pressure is 125.5 kPa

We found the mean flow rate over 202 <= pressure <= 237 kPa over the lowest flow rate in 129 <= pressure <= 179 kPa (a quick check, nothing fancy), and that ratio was 1.9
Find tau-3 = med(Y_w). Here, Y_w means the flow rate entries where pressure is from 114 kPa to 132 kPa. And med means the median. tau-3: 19.8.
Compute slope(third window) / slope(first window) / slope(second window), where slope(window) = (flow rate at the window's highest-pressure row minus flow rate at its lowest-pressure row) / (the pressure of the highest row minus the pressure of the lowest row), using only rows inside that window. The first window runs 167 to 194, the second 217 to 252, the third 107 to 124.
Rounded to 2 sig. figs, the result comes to -10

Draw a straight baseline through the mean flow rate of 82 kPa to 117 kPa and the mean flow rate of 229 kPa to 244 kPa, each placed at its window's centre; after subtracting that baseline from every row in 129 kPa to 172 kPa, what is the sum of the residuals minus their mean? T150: -46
